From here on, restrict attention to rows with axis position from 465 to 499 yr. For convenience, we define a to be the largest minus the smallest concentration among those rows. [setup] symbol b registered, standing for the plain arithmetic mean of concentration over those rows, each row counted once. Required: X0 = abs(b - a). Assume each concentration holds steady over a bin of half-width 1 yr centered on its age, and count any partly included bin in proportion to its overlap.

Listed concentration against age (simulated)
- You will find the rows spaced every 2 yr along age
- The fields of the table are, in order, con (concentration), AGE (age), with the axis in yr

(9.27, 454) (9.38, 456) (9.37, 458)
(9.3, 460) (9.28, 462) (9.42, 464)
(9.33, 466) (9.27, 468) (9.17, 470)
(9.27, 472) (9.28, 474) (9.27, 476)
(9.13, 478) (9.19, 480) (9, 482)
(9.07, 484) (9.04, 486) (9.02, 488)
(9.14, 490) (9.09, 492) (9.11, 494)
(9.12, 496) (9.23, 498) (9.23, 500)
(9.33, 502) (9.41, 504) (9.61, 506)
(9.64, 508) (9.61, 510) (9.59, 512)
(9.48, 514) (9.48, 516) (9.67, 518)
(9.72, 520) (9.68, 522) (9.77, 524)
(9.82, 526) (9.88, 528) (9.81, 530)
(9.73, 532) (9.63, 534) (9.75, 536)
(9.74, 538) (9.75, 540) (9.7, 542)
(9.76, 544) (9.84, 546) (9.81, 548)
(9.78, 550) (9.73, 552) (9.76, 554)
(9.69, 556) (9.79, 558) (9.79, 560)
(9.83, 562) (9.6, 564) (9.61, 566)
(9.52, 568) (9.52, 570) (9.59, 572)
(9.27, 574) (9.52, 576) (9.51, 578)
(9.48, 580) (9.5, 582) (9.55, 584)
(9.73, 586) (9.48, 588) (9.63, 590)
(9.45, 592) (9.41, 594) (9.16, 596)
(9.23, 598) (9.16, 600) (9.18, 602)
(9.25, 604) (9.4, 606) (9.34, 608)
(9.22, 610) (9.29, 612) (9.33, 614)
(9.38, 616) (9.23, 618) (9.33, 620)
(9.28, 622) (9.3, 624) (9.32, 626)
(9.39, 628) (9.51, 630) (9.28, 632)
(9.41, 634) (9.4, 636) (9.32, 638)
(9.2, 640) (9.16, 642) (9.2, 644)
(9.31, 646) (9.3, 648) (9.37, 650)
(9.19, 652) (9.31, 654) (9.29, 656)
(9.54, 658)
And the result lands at 8.83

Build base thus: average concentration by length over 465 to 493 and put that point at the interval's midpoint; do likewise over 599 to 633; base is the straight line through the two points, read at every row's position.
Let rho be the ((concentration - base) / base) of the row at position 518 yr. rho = 0.051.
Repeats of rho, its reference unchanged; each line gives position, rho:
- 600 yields -0.014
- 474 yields 0.013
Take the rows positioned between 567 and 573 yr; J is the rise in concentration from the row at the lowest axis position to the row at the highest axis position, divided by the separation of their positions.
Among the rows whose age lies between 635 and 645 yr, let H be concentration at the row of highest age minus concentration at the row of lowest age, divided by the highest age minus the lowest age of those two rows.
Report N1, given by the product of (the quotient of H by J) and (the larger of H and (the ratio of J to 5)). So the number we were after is -0.0050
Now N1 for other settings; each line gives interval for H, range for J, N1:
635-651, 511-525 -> -0.0004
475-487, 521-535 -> -0.0046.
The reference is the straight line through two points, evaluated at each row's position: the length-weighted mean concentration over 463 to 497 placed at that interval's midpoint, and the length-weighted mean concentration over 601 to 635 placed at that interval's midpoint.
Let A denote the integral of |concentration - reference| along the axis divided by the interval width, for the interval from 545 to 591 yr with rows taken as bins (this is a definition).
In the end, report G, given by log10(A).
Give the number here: -0.44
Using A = 0.37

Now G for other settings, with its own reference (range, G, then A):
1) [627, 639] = -1.13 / 0.07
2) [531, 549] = -0.29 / 0.51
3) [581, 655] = -0.97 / 0.11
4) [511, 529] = -0.34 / 0.46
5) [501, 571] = -0.35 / 0.45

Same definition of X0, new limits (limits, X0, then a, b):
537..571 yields 9.40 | 0.32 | 9.7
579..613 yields 8.81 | 0.57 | 9.4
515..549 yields 9.34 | 0.40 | 9.7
